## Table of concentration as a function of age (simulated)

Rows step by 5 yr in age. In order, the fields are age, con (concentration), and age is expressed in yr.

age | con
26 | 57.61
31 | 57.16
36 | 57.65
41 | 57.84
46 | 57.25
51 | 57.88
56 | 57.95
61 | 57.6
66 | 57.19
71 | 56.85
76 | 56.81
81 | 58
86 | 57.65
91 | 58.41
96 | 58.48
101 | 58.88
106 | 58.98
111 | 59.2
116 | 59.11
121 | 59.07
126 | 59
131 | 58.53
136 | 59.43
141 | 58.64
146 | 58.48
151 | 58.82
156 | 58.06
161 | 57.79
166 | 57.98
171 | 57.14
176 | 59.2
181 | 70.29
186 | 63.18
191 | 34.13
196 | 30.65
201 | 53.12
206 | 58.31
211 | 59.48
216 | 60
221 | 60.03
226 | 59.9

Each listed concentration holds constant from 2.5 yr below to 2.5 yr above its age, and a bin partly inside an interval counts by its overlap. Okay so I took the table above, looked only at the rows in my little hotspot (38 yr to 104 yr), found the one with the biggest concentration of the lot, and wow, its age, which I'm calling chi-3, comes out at 101 yr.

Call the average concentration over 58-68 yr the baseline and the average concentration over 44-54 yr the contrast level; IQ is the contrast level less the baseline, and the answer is 0.2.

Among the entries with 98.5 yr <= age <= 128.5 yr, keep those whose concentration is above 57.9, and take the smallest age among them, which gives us 101 yr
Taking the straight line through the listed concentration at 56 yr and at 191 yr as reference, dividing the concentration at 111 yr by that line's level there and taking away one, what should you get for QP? 0.23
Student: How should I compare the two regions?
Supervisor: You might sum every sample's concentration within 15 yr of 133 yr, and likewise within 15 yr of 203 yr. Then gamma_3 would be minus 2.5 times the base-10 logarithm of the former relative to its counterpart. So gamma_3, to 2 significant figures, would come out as -0.19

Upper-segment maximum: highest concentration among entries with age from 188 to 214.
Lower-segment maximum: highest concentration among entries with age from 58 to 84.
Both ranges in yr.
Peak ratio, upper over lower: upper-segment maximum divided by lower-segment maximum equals 1.03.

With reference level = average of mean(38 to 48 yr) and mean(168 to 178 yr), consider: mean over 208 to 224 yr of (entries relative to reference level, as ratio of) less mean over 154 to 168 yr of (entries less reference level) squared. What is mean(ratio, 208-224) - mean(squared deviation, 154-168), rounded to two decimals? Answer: 1.01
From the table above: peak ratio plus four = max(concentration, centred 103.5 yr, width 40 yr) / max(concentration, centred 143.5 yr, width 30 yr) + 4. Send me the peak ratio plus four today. 5.00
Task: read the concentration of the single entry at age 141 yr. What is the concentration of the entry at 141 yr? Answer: 58.64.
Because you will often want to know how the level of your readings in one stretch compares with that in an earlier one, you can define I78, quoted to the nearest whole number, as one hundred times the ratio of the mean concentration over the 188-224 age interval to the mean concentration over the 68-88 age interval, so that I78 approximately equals 89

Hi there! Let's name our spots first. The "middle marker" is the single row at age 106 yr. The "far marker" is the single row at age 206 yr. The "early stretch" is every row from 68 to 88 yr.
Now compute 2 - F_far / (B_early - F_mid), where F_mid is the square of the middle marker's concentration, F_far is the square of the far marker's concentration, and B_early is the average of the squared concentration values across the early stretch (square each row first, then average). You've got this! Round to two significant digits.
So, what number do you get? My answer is 20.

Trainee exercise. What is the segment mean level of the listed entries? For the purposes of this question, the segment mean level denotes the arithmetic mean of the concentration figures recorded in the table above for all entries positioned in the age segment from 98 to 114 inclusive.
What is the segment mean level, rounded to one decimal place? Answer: 59.0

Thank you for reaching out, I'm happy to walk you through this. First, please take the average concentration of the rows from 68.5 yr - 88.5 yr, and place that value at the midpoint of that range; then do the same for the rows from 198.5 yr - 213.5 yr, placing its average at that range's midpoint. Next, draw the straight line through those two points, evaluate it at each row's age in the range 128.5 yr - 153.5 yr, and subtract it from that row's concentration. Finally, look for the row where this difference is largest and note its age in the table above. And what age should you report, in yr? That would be 136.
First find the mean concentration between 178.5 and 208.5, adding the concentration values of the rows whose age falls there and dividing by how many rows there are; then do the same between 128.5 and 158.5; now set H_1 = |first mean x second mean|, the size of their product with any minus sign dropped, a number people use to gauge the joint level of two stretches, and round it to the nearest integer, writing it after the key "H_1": 3028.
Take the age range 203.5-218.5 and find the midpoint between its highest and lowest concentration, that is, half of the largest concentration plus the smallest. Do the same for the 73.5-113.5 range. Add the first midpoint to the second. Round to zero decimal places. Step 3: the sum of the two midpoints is 117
